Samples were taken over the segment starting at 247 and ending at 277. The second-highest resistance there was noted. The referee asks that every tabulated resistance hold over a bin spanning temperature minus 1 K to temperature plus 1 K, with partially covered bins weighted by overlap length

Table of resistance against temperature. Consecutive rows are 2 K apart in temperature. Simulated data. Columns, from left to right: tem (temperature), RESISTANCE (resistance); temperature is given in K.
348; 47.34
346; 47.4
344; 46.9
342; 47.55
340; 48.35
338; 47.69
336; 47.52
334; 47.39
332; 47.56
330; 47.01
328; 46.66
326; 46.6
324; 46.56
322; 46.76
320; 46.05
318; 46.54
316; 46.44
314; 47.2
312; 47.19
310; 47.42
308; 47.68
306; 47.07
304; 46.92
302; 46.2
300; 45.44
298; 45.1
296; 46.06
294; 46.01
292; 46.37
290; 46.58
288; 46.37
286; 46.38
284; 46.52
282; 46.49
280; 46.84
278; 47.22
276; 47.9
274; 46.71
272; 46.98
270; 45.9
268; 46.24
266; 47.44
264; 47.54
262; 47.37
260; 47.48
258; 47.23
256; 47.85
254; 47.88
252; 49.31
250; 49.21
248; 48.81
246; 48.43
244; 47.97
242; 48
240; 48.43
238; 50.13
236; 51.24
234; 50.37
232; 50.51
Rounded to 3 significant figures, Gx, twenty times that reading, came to 984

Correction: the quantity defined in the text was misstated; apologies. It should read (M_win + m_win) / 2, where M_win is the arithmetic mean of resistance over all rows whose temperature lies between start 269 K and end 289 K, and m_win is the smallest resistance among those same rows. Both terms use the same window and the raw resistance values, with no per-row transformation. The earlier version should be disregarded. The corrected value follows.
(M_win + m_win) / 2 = 46.3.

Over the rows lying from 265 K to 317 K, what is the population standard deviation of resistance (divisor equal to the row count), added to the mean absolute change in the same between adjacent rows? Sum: 1.10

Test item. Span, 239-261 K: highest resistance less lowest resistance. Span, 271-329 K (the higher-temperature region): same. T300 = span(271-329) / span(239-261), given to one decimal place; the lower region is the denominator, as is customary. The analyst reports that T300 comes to 1.3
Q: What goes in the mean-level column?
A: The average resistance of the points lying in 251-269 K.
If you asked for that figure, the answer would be 47.6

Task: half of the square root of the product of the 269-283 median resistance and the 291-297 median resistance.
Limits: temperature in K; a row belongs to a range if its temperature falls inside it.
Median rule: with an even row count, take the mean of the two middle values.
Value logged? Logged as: 23.2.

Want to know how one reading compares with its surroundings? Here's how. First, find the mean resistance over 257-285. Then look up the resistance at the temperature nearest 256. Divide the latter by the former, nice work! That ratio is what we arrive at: 1.02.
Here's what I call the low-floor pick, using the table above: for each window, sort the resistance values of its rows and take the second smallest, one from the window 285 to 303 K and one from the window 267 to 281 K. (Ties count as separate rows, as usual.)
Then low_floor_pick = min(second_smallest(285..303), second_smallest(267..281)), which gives 45.4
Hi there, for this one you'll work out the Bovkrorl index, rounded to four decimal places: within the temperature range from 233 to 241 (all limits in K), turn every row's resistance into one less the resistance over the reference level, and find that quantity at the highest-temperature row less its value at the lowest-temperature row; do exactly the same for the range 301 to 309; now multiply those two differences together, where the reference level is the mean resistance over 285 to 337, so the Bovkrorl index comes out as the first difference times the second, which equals -0.0013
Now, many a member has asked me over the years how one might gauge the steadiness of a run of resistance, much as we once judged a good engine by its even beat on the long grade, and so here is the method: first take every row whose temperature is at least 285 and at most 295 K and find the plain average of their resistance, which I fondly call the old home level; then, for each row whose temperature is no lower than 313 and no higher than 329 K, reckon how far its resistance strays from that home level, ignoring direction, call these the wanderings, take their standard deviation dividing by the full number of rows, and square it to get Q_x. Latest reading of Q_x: 0.047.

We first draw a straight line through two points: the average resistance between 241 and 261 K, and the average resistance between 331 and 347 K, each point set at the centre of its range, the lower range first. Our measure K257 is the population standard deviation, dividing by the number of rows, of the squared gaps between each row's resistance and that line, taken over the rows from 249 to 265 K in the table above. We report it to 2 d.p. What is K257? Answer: 0.38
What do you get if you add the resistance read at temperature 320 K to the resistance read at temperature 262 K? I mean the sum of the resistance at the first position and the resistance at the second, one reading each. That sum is 93.4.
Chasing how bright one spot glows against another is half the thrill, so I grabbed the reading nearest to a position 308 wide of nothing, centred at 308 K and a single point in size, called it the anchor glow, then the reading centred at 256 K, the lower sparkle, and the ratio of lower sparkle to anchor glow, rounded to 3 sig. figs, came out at 1.00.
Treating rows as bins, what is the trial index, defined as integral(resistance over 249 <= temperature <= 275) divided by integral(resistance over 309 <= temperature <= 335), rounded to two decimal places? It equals 1.01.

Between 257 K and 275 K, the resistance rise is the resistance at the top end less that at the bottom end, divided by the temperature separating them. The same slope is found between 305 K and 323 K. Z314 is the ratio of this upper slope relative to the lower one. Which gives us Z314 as 0.60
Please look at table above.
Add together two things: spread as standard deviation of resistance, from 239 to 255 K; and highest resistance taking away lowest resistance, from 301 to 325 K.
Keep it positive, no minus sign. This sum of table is 2.2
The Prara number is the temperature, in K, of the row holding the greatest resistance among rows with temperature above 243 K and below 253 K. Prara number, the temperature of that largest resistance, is 252 K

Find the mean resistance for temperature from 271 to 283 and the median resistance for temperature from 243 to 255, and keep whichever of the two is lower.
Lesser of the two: 47.0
